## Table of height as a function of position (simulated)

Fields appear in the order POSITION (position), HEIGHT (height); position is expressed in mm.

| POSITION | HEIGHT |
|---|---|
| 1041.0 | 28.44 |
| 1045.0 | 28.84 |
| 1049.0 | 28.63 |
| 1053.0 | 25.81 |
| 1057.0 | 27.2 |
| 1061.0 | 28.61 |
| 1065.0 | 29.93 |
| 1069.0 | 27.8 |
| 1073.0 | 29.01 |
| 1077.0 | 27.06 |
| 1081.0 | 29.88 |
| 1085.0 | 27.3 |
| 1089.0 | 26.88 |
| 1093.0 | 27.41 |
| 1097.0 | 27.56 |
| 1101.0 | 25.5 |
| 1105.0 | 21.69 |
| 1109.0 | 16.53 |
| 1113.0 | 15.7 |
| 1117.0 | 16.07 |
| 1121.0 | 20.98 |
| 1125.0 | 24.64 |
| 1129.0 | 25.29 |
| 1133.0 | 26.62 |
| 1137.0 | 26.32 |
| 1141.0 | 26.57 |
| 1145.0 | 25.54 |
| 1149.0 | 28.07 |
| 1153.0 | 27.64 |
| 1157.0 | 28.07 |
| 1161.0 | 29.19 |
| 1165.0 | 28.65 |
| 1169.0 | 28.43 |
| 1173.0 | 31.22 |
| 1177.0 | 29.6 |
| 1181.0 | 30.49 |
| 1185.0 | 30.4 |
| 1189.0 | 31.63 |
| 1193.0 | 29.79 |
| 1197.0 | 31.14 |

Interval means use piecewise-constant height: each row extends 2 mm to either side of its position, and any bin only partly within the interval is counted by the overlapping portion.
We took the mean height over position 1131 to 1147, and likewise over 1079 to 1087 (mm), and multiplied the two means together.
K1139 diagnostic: 751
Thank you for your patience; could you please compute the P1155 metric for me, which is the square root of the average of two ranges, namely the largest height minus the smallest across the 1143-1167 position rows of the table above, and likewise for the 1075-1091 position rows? 1.8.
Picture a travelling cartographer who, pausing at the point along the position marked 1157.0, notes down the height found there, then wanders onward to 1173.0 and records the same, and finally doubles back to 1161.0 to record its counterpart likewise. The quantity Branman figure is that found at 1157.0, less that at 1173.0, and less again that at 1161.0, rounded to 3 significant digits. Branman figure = -32.3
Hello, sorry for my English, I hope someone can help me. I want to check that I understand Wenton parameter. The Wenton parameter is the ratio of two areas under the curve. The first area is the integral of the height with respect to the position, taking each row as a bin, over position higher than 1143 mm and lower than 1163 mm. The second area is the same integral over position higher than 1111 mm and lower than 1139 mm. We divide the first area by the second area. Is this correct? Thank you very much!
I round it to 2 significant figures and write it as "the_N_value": 0.89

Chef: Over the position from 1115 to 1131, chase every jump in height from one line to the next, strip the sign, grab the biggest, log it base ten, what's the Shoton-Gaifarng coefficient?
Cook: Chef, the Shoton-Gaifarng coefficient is 0.69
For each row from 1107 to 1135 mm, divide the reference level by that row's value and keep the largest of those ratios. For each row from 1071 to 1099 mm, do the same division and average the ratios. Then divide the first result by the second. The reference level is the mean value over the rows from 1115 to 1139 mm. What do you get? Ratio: 1.8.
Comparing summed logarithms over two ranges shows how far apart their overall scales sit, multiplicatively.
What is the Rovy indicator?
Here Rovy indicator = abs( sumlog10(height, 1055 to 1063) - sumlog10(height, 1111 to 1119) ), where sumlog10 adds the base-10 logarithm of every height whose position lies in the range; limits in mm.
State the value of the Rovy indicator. 0.489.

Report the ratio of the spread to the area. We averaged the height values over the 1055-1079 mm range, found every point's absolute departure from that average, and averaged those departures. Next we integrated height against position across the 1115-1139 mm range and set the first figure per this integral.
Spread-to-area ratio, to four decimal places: 0.0016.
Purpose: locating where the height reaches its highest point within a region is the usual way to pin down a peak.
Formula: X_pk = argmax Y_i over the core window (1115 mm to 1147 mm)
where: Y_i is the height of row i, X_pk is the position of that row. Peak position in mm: 1133.0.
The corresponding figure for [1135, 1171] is 1161.0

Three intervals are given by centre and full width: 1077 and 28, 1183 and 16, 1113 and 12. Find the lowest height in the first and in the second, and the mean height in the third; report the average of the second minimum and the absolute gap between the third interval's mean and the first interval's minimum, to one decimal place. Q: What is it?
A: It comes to 20.2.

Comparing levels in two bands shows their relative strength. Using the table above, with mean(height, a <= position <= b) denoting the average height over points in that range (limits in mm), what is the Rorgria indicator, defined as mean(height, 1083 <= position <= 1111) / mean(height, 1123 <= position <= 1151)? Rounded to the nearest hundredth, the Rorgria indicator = 0.94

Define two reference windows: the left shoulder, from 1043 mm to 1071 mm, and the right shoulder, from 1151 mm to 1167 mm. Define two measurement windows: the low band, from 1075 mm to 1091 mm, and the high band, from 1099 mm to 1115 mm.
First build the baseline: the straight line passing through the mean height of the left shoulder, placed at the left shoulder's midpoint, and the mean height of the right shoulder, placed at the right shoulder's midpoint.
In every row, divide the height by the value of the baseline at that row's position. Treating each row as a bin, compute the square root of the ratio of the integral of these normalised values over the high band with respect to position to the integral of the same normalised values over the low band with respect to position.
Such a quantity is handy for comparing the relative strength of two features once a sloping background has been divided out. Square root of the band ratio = 0.84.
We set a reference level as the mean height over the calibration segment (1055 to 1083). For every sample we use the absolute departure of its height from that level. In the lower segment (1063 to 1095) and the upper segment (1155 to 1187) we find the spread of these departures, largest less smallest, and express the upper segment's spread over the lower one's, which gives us 2.4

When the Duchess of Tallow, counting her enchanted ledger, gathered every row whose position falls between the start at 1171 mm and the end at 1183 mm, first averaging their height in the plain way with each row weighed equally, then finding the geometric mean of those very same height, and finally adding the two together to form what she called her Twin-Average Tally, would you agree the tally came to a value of 60.9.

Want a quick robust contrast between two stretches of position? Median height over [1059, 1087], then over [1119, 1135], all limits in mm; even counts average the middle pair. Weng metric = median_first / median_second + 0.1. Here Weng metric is 1.25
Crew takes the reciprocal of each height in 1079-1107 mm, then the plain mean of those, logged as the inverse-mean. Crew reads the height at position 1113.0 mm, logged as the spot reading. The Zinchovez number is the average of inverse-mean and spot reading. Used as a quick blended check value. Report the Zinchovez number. 7.9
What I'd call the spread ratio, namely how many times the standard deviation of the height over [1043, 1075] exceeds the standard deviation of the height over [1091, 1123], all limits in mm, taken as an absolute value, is 0.25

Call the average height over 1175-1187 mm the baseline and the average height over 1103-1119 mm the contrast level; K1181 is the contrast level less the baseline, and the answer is -13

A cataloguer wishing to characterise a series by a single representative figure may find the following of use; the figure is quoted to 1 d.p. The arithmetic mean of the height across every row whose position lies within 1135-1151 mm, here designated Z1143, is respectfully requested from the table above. 26.6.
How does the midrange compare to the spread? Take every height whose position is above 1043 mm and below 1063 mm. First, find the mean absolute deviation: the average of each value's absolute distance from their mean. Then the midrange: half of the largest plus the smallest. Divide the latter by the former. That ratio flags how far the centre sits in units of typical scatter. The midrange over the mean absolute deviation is 26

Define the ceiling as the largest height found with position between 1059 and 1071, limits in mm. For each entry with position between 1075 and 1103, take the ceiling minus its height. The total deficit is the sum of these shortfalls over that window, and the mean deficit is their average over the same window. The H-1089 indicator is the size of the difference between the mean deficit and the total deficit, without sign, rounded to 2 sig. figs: 15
